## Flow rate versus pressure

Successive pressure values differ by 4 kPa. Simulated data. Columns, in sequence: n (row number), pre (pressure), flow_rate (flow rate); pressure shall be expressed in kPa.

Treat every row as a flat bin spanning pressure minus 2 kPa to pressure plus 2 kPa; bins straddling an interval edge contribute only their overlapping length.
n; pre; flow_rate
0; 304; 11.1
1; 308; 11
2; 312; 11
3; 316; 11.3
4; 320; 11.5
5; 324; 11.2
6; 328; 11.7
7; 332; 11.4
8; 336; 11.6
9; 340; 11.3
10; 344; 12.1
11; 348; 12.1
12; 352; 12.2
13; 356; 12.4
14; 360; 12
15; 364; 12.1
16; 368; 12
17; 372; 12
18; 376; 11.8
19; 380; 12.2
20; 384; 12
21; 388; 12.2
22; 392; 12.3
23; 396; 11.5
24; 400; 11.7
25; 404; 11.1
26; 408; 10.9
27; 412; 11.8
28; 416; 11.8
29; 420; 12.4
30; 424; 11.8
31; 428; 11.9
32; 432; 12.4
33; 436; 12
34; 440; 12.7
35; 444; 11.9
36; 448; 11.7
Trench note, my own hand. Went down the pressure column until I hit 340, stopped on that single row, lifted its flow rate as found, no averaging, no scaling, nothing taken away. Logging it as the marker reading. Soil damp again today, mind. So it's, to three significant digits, 11.3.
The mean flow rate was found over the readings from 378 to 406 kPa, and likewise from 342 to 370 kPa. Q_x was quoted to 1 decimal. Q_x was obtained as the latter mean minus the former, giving 0.3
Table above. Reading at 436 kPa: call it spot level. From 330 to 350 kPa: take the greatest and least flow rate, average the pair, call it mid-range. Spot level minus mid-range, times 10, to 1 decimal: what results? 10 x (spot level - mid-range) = 3.0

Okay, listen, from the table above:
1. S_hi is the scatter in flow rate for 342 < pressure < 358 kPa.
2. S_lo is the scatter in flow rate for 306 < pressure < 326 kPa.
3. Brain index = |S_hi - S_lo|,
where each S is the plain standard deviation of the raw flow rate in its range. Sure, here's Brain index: 0.07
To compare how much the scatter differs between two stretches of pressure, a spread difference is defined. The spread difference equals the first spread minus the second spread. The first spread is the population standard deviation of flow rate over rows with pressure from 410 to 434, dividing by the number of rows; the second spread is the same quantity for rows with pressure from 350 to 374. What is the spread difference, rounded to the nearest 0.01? 0.13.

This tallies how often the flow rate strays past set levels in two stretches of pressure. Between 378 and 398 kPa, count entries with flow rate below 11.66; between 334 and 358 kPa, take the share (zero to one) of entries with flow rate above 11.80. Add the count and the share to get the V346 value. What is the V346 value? 1.7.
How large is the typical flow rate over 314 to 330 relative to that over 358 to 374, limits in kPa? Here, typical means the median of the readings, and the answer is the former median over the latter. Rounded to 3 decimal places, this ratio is 0.950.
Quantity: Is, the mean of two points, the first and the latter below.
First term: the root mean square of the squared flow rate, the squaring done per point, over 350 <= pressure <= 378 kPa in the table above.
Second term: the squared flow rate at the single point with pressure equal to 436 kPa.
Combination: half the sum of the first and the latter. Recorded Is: 145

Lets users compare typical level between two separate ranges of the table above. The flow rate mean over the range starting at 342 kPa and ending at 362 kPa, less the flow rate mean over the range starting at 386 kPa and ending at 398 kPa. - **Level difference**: 0.2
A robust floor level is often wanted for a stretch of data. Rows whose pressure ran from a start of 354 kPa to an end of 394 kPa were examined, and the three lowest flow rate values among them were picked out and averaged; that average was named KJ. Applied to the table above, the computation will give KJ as 11.9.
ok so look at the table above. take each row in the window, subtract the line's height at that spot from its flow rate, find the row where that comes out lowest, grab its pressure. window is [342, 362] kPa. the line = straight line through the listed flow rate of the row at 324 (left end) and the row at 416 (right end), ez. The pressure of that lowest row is 360 kPa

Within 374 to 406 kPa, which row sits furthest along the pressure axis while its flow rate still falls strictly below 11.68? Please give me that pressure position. 404 kPa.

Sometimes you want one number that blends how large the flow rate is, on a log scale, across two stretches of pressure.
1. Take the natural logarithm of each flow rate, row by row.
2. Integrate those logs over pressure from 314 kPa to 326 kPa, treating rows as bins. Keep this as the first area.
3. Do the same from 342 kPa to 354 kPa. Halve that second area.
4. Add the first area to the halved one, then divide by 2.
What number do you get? 22.1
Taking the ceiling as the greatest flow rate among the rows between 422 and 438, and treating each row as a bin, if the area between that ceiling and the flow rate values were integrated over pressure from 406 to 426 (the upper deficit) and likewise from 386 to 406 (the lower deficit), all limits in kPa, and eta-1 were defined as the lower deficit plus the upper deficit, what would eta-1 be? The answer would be 26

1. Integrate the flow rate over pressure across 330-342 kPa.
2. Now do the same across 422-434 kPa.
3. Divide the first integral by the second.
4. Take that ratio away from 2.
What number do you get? 1.05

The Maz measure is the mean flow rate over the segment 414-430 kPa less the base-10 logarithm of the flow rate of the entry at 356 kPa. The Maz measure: 10.9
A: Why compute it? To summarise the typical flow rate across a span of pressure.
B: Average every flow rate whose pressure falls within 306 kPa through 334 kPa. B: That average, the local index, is 11.3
